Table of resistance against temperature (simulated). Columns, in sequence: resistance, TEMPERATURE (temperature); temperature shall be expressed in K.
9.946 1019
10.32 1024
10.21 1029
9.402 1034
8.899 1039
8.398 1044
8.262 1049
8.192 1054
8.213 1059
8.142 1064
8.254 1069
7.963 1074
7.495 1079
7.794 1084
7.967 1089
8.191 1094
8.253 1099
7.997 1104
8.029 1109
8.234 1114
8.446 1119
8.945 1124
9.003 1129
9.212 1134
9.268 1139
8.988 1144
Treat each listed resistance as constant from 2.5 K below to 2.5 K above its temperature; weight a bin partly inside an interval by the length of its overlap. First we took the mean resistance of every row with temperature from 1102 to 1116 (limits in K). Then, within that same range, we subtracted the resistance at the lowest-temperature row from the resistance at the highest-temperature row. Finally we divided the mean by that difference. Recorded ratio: 34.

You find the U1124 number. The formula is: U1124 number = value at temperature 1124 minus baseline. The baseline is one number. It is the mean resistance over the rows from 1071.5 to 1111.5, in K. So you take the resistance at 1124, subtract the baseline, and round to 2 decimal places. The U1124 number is 0.98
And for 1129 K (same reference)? 1.04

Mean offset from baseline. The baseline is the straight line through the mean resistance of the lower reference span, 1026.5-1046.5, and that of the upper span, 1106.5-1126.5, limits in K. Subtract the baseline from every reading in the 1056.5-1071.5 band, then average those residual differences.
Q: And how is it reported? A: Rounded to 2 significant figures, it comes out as -0.74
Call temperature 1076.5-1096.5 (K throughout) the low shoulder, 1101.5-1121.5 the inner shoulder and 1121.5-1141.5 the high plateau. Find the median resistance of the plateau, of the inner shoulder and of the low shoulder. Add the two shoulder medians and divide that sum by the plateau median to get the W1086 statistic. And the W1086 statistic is 1.76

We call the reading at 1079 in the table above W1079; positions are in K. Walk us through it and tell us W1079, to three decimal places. 7.495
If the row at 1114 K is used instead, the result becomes 8.234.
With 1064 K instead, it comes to 8.142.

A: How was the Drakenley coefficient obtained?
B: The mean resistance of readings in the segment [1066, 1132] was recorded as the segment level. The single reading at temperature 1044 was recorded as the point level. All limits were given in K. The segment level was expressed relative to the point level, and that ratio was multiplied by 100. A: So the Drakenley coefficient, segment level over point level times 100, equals 98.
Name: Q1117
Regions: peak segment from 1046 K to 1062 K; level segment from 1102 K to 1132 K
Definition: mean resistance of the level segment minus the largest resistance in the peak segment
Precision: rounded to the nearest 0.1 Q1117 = 0.2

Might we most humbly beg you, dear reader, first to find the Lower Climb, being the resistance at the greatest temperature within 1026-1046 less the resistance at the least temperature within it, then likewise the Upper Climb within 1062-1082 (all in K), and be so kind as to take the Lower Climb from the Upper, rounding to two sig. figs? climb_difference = 1.2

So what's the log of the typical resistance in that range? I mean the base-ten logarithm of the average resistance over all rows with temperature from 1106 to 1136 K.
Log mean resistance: 0.94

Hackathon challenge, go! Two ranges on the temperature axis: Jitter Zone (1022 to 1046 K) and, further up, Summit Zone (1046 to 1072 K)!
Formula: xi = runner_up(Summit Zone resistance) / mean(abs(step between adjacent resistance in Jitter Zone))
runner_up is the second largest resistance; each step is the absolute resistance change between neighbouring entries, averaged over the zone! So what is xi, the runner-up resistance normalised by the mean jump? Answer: 17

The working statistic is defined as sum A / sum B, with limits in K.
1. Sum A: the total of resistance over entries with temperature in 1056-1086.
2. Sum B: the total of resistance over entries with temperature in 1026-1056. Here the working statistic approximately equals 0.90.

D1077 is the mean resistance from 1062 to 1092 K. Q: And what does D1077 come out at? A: 7.94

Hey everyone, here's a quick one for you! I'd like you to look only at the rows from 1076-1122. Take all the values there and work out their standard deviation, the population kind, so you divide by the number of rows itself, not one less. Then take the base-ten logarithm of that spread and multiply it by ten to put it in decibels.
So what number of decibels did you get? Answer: -5.8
